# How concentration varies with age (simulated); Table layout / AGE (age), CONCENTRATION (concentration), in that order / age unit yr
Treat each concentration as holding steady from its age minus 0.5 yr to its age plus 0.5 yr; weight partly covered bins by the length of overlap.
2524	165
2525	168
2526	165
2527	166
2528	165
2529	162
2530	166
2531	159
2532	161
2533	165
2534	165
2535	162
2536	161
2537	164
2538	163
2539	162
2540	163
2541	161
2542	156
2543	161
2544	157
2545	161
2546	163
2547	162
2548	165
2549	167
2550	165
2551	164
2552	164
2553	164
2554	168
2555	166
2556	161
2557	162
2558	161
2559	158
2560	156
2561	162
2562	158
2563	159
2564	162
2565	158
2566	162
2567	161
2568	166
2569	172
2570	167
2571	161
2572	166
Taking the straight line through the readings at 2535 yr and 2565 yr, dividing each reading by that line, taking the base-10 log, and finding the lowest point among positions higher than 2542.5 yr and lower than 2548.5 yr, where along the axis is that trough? 2544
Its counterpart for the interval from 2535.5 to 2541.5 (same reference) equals 2536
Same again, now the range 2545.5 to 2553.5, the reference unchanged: 2547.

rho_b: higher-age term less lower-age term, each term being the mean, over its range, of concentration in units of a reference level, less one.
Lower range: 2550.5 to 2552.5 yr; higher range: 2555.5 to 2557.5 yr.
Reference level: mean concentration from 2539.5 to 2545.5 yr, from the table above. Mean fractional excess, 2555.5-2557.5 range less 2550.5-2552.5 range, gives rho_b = -0.016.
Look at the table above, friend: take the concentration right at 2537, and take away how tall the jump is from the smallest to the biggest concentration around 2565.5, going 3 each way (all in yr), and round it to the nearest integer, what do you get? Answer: 156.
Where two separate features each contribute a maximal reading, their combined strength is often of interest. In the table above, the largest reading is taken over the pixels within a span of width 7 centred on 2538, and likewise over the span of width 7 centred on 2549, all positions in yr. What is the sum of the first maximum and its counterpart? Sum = 331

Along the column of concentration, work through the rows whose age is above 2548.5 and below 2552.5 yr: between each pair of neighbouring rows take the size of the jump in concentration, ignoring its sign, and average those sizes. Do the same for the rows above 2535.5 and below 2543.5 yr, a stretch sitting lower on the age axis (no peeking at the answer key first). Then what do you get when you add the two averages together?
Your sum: 3.6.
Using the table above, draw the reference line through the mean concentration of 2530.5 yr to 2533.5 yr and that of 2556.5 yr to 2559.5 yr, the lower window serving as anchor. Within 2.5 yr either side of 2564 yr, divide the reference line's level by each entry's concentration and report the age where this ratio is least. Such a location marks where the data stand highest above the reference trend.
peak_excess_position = 2566 yr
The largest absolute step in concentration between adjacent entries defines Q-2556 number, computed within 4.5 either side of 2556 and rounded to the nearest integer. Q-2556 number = 5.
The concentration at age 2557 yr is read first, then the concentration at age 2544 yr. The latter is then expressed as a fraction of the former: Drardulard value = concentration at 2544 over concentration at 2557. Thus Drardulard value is 0.969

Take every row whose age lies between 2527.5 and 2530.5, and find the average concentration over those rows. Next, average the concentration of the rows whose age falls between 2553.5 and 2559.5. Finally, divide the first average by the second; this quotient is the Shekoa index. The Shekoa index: 1.01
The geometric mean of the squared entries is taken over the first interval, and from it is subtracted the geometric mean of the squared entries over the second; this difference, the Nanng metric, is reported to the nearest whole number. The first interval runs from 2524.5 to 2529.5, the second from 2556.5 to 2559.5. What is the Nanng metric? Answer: 1583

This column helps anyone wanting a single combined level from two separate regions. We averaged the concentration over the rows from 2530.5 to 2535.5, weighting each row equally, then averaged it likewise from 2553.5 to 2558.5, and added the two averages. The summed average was 326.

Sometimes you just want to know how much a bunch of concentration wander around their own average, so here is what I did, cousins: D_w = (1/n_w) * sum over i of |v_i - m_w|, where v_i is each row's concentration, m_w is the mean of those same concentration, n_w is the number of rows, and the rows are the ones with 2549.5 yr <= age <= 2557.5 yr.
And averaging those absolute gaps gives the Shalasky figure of 1.6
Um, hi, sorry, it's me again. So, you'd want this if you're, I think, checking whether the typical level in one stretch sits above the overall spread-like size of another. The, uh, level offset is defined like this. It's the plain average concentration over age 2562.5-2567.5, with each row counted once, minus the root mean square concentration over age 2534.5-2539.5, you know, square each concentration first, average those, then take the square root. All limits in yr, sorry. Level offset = -2.0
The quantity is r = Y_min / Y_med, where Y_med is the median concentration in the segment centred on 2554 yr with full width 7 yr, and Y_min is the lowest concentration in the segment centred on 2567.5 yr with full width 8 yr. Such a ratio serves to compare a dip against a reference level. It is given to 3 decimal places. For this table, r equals 0.963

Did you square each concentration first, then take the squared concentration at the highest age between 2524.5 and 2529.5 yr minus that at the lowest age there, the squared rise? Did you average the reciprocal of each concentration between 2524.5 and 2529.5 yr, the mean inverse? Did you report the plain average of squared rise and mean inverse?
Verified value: -990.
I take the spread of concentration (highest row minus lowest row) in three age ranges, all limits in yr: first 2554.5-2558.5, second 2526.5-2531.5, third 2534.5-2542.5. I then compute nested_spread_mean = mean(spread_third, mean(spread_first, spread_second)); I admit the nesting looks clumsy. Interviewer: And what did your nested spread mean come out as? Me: 7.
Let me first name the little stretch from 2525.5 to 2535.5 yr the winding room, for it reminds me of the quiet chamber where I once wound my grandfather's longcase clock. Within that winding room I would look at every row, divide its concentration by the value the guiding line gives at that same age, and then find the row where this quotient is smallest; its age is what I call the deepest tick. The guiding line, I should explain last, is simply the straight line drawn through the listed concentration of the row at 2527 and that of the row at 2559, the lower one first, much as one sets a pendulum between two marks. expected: 2531 yr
